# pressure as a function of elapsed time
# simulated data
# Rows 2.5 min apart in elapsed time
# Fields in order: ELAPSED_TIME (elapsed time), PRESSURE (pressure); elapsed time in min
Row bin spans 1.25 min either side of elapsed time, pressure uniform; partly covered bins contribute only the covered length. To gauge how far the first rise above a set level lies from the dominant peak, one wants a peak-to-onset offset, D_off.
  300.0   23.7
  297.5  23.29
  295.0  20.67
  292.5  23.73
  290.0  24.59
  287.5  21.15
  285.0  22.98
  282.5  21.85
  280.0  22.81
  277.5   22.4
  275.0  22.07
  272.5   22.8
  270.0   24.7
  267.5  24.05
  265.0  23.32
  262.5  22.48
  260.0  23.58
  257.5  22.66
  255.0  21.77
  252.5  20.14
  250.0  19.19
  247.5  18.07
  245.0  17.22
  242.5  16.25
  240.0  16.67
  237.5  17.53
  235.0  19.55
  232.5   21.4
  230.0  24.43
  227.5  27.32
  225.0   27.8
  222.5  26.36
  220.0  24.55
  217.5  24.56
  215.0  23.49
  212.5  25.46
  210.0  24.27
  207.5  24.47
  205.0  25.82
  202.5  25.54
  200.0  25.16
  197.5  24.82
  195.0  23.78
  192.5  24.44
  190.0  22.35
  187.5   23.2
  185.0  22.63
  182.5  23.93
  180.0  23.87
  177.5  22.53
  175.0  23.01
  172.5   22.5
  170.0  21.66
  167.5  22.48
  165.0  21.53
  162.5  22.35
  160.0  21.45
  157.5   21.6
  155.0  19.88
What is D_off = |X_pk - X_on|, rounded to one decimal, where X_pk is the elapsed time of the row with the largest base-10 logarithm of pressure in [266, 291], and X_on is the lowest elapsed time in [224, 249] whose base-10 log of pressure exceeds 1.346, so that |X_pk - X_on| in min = 45.0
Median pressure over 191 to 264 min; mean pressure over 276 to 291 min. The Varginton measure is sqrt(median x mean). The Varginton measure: 23.2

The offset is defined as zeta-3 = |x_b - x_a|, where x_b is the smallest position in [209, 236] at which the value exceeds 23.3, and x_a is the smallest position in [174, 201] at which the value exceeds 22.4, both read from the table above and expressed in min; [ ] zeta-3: 35.0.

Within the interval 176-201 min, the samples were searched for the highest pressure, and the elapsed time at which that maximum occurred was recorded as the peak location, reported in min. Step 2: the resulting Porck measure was 200.0 min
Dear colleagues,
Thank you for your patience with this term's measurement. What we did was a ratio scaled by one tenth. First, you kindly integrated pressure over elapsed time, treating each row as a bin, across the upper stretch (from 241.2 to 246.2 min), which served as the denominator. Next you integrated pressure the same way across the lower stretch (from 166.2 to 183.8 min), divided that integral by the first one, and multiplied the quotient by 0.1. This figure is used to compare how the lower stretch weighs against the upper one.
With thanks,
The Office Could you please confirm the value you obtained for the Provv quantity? 0.48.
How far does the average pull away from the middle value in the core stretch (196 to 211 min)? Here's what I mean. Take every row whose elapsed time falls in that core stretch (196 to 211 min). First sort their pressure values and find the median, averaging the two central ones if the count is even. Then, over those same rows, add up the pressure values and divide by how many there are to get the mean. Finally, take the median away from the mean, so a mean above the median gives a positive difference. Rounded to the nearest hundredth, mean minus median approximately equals 0.02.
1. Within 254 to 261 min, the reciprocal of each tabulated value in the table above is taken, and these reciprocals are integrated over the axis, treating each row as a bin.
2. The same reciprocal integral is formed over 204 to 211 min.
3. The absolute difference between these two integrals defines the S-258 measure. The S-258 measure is 0.03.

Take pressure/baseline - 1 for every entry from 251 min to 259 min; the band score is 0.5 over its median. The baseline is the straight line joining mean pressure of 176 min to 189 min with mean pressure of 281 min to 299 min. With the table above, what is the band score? -11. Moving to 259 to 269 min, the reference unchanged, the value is 17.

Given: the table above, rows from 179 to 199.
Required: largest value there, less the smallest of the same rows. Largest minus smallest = 2.47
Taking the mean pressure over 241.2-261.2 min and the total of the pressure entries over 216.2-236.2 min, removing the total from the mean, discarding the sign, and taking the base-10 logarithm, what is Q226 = 2.25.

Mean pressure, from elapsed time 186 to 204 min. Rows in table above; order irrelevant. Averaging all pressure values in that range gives 24.2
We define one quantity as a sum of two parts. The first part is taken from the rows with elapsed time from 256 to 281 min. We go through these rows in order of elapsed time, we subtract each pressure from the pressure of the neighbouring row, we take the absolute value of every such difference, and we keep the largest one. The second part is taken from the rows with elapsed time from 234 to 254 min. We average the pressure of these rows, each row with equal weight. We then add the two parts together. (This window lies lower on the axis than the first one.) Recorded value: 20.0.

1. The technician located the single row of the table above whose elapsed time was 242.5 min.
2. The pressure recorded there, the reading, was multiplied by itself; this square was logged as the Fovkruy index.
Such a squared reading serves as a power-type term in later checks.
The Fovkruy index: 264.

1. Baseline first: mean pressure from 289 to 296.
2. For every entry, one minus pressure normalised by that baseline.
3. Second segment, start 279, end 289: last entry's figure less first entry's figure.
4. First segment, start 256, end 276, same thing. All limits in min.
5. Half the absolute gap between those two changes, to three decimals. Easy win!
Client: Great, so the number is 0.023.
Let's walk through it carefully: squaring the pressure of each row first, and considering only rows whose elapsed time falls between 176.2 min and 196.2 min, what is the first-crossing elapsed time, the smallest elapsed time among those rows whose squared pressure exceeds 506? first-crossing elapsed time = 177.5 min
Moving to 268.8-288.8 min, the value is 270.0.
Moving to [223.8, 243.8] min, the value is 225.0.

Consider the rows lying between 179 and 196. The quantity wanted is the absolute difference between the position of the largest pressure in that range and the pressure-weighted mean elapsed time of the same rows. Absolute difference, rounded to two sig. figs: 5.0 min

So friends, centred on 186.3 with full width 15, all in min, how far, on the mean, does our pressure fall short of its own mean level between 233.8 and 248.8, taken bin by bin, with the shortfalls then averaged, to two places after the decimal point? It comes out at -5.86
